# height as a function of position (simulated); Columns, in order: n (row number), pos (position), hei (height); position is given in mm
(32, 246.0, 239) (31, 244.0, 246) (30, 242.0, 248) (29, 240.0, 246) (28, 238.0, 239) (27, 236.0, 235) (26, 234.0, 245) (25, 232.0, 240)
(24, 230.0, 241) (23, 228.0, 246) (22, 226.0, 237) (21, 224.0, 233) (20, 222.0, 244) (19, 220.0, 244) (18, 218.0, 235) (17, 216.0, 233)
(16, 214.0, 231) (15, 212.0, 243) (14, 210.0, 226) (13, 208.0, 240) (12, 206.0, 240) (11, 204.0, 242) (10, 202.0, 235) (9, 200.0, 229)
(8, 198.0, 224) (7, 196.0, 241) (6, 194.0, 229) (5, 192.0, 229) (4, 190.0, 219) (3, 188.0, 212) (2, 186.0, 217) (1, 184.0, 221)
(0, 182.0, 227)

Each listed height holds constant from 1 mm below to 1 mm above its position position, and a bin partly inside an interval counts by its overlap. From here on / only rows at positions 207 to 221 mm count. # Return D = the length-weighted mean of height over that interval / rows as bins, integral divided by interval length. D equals 236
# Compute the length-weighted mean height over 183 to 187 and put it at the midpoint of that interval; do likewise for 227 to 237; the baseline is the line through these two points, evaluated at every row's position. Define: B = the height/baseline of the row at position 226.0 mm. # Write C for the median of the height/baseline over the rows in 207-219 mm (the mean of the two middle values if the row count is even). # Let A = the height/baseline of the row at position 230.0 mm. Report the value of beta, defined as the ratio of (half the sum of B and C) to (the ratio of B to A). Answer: 1.01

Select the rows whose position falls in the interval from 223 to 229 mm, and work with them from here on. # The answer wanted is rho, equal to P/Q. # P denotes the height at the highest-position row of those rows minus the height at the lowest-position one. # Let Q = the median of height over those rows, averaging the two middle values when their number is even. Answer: 0.05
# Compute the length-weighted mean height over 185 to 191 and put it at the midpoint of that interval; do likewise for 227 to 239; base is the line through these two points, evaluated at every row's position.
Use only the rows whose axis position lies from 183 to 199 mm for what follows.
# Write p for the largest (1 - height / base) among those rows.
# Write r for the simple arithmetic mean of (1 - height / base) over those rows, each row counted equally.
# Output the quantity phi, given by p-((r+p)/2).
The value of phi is 0.0237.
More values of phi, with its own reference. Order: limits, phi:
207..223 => 0.0179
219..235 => 0.0139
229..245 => 0.0143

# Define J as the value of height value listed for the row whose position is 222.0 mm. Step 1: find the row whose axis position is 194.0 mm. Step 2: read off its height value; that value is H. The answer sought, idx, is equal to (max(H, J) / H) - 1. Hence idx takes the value 0.07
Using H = 229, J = 244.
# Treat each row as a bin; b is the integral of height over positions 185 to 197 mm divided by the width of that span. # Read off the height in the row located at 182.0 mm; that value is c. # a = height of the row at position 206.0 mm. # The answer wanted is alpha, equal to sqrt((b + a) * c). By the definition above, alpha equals 325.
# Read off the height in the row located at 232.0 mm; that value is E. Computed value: 240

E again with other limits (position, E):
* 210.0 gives 226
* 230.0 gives 241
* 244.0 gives 246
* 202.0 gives 235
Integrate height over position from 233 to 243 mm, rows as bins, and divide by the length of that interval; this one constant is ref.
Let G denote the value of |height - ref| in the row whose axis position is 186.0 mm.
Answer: 26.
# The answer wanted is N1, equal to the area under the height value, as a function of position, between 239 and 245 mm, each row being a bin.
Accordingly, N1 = 1480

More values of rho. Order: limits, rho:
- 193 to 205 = 0.06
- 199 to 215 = 0.01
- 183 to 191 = -0.01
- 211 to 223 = 0.00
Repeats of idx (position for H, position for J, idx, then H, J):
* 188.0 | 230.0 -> 0.14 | 212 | 241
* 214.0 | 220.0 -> 0.06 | 231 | 244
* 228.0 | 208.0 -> 0.00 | 246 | 240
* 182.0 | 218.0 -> 0.04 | 227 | 235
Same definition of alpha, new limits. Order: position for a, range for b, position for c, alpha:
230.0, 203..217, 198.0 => 327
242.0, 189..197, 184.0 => 325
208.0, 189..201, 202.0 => 332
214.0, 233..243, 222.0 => 340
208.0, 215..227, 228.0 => 343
